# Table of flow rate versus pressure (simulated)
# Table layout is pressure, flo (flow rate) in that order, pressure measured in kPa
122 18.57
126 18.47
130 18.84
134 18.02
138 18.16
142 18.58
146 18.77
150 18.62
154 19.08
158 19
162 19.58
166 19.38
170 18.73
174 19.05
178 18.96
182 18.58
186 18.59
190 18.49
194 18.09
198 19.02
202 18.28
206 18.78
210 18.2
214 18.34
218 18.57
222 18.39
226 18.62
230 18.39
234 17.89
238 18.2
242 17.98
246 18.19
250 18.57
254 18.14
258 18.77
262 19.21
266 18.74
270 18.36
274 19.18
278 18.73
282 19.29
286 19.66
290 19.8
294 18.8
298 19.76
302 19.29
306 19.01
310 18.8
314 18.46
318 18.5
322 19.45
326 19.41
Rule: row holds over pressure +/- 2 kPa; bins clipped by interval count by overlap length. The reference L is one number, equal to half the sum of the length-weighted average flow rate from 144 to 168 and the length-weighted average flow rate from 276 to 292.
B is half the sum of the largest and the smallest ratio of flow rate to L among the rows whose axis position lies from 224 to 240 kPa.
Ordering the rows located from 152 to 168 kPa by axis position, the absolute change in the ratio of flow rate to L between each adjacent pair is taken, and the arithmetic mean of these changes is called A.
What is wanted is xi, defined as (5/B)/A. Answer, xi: 353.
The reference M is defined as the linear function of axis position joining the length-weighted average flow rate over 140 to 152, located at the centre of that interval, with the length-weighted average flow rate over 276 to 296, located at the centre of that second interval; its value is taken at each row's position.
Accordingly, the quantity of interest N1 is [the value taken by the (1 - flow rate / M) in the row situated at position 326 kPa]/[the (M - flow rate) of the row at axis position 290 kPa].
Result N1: 0.00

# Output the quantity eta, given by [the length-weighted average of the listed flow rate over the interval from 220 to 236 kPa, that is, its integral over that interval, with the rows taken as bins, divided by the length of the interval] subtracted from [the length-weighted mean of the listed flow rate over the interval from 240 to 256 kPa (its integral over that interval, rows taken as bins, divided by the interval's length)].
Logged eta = -0.1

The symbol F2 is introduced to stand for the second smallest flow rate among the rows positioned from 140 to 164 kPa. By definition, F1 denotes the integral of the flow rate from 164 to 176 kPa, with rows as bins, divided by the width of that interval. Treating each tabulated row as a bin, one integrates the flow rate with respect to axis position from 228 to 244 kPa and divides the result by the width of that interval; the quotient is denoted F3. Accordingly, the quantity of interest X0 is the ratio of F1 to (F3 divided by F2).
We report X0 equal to 19.6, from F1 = 19.1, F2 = 18.62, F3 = 18.1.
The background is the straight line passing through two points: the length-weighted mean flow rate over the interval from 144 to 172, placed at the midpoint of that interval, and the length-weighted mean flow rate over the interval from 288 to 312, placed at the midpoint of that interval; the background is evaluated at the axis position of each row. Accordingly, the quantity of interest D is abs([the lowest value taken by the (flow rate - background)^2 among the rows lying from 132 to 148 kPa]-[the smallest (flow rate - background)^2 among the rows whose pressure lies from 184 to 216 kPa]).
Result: 0.05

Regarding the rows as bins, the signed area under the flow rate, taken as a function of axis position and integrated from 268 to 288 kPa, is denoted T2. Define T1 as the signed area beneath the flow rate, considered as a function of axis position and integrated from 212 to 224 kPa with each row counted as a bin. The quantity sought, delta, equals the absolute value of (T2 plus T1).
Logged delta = 602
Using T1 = 221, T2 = 381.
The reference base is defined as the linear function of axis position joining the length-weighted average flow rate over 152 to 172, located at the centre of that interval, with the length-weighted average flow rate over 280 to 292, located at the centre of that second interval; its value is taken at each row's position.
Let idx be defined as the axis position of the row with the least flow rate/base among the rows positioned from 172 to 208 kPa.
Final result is 194 kPa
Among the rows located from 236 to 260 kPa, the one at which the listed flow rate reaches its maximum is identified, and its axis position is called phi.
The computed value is 258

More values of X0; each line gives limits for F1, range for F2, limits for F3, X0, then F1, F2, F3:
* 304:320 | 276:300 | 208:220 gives 19.1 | 18.7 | 18.8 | 18.4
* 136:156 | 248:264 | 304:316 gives 18.5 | 18.6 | 18.57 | 18.8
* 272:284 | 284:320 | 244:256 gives 19.3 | 19.1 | 18.5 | 18.3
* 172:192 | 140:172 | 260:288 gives 18.3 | 18.7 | 18.62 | 19.0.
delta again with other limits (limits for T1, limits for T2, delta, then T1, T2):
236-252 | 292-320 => 822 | 292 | 530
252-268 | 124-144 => 668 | 299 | 368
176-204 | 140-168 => 1052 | 520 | 532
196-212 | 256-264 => 449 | 297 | 152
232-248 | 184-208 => 734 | 289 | 445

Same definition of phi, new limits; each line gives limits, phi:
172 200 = 174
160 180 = 162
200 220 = 206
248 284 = 282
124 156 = 154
